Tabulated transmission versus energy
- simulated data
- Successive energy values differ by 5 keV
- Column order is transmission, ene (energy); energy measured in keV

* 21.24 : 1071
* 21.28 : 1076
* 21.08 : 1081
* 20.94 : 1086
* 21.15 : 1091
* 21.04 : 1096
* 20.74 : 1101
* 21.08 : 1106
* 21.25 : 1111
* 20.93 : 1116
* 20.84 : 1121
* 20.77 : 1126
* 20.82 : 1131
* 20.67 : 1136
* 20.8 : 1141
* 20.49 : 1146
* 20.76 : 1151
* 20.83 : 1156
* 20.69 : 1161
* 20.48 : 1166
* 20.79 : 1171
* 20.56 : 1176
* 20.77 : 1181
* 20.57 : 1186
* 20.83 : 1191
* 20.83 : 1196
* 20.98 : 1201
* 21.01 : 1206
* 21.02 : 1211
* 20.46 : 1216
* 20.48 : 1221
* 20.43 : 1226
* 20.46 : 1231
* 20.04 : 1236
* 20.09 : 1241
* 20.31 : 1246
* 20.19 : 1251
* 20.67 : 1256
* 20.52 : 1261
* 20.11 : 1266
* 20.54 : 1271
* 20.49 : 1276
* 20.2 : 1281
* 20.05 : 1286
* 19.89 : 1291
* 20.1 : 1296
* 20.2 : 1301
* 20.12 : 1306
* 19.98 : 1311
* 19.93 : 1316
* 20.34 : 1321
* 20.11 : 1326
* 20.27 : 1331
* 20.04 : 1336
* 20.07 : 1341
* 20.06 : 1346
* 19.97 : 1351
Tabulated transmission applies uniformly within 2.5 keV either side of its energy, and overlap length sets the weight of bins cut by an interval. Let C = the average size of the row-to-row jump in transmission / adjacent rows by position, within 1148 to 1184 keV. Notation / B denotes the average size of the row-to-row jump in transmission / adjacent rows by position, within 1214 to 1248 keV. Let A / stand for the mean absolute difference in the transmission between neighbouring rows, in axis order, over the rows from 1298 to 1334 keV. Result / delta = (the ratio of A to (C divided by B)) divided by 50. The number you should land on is 0.0024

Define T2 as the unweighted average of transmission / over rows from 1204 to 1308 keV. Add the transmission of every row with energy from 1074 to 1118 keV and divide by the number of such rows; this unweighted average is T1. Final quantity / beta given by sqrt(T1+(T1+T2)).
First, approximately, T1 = 21.1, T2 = 20.4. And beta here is 7.90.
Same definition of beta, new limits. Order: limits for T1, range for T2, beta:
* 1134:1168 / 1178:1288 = 7.86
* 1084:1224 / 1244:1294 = 7.87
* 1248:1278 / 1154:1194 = 7.84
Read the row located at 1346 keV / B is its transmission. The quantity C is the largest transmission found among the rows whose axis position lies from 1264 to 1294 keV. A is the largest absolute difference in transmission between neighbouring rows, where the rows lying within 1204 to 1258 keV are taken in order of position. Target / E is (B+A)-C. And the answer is 0.1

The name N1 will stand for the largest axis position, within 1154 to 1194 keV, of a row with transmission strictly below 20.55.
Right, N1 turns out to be 1166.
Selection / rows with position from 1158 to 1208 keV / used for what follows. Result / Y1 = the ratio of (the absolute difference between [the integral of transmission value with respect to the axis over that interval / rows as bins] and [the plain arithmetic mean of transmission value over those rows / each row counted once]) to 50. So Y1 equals 20.3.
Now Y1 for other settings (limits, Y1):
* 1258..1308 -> 19.8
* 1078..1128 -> 20.6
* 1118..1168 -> 20.3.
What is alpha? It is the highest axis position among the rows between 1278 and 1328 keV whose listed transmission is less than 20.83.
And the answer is 1326 keV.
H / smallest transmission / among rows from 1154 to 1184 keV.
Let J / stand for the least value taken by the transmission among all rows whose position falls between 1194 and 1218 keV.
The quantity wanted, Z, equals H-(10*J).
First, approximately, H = 20.48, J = 20.46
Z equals -184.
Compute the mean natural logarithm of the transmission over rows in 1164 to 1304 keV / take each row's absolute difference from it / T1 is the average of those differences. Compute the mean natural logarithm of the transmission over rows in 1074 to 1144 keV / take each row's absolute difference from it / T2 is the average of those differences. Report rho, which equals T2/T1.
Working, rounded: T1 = 0.012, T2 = 0.0078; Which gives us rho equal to 0.63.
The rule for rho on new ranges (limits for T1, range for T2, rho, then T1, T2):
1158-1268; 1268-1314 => 0.71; 0.011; 0.0080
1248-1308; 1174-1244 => 1.26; 0.010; 0.0124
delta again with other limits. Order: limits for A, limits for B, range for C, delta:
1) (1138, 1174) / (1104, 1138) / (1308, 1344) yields 0.0033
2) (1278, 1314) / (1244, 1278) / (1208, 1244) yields 0.0041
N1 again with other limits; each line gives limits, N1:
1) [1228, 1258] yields 1251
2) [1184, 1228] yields 1226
